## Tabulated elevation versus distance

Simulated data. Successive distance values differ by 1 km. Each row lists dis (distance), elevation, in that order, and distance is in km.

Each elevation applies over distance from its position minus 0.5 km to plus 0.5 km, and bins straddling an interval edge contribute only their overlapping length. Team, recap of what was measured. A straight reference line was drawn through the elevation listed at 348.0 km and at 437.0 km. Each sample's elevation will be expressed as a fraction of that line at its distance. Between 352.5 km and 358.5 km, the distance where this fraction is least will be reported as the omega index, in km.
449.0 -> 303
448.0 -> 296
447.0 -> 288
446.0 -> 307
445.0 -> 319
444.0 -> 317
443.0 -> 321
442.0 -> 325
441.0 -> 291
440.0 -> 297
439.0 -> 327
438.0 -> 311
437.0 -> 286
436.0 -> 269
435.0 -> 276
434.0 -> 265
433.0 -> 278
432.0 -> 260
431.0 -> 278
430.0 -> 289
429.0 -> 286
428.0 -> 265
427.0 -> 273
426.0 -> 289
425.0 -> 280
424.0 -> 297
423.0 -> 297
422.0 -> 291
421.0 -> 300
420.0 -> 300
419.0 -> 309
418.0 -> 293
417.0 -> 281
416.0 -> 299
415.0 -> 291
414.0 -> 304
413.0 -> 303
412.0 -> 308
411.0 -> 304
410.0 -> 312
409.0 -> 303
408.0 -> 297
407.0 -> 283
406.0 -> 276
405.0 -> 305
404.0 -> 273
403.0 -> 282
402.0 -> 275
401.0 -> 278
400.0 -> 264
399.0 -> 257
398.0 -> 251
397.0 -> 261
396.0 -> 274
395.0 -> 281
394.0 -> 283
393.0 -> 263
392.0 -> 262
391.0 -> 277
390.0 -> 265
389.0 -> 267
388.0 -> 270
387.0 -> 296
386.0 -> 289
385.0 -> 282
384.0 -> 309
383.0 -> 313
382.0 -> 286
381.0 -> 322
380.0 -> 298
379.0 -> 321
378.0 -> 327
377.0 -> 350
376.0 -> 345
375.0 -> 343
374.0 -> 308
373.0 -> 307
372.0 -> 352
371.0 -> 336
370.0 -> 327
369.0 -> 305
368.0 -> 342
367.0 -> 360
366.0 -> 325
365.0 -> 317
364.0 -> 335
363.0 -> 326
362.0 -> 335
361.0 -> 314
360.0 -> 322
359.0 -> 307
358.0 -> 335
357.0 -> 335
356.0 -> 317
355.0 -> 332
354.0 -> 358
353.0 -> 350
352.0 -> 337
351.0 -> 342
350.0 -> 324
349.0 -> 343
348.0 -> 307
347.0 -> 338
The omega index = 356.0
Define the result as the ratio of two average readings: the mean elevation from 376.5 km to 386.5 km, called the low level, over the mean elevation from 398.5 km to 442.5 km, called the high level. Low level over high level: 1.07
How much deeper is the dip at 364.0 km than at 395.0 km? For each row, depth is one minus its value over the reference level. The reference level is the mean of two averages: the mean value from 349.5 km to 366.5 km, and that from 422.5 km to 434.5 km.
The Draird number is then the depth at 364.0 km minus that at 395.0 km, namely -0.18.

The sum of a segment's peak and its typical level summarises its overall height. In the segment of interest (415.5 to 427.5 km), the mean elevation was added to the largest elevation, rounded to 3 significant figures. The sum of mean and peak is 601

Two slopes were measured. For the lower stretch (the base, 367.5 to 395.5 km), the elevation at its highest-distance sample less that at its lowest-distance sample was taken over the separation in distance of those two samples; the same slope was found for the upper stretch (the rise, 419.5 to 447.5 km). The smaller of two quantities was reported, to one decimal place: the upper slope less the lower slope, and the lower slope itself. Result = -2.3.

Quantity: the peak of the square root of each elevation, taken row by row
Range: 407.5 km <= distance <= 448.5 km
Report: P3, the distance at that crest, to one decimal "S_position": 439.0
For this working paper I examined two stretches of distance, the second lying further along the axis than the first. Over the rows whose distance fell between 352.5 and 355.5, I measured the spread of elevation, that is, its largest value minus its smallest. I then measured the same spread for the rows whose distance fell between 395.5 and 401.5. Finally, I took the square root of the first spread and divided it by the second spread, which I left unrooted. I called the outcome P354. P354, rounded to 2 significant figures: 0.19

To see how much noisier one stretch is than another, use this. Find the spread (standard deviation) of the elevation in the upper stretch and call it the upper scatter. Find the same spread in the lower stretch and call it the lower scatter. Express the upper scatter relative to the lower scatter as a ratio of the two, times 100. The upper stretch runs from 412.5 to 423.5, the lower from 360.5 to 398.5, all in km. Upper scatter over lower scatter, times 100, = 25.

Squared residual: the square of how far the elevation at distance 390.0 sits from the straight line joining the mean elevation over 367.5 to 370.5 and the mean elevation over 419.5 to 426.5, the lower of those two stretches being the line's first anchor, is 2258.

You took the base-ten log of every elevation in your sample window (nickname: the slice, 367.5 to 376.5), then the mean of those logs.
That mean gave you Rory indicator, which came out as 2.52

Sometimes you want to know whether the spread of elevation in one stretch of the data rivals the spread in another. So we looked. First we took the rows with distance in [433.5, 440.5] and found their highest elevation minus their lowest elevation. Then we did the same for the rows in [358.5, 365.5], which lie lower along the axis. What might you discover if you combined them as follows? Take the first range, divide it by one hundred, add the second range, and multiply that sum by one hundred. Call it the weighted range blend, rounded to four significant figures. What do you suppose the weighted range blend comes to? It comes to 2862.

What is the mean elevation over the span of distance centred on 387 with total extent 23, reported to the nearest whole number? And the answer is 291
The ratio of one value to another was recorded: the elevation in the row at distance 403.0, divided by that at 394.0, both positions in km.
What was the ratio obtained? 1.00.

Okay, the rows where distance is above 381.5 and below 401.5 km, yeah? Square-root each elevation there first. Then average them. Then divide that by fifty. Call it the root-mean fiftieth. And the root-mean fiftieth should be 0.332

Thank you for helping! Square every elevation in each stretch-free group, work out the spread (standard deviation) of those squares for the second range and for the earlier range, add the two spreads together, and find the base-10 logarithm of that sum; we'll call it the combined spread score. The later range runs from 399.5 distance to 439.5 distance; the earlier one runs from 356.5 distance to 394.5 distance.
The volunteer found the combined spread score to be 4.41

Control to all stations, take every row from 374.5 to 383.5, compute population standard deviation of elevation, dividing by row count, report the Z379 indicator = 20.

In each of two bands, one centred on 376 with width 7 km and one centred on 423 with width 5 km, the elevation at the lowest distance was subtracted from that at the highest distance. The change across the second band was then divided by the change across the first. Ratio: -1.4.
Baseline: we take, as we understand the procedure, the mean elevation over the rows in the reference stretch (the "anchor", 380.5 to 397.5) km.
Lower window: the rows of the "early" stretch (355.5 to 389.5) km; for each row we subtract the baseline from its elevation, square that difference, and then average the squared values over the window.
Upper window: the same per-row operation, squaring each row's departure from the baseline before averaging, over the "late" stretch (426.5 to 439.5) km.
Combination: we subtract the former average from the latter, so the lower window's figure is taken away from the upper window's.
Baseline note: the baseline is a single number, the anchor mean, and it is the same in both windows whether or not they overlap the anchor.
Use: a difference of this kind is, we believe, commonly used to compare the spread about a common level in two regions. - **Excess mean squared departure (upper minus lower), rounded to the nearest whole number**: -1468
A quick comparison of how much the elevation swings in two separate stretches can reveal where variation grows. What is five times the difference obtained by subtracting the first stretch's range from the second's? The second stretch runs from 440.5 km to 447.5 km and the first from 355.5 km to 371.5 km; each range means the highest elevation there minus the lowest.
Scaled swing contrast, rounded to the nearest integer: -90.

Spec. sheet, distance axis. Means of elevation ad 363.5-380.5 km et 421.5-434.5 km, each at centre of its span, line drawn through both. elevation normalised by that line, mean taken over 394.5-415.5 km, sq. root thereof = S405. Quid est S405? 0.97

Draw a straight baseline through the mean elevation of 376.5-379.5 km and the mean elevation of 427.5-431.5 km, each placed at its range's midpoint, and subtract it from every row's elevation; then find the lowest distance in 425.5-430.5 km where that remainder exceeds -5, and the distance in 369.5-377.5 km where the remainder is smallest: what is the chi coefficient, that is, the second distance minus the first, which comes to -53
